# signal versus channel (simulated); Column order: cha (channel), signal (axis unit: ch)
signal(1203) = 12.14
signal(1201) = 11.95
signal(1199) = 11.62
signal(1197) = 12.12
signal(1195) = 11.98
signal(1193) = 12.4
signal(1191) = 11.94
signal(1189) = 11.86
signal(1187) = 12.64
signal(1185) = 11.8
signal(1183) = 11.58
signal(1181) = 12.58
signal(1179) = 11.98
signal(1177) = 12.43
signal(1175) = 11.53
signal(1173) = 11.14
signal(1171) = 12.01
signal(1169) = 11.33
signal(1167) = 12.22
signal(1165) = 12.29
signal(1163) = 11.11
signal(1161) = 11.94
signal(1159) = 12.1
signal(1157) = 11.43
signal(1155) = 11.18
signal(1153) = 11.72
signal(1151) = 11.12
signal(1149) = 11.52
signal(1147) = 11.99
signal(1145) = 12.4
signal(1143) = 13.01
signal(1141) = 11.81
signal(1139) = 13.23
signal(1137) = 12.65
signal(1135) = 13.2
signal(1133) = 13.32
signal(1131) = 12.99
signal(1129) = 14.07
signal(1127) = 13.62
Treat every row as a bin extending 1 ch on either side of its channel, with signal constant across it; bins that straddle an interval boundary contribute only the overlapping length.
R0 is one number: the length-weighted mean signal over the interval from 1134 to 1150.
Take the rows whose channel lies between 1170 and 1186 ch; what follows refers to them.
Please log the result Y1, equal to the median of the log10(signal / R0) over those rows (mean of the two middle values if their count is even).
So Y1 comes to -0.02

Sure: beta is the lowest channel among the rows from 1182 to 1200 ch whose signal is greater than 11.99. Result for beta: 1187 ch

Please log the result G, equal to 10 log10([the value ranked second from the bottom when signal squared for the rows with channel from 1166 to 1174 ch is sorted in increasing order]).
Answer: 21.1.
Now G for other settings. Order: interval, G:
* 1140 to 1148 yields 21.6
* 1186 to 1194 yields 21.5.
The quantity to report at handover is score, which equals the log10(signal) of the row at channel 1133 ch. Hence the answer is 1.12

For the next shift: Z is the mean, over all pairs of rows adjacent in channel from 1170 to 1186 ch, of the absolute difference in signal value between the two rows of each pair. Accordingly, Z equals 0.63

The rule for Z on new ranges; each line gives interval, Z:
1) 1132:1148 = 0.70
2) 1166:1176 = 0.71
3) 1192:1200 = 0.35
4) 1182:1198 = 0.42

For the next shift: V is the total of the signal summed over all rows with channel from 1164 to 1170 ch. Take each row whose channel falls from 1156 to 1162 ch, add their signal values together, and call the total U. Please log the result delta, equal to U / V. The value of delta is 0.99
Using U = 35.5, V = 35.84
